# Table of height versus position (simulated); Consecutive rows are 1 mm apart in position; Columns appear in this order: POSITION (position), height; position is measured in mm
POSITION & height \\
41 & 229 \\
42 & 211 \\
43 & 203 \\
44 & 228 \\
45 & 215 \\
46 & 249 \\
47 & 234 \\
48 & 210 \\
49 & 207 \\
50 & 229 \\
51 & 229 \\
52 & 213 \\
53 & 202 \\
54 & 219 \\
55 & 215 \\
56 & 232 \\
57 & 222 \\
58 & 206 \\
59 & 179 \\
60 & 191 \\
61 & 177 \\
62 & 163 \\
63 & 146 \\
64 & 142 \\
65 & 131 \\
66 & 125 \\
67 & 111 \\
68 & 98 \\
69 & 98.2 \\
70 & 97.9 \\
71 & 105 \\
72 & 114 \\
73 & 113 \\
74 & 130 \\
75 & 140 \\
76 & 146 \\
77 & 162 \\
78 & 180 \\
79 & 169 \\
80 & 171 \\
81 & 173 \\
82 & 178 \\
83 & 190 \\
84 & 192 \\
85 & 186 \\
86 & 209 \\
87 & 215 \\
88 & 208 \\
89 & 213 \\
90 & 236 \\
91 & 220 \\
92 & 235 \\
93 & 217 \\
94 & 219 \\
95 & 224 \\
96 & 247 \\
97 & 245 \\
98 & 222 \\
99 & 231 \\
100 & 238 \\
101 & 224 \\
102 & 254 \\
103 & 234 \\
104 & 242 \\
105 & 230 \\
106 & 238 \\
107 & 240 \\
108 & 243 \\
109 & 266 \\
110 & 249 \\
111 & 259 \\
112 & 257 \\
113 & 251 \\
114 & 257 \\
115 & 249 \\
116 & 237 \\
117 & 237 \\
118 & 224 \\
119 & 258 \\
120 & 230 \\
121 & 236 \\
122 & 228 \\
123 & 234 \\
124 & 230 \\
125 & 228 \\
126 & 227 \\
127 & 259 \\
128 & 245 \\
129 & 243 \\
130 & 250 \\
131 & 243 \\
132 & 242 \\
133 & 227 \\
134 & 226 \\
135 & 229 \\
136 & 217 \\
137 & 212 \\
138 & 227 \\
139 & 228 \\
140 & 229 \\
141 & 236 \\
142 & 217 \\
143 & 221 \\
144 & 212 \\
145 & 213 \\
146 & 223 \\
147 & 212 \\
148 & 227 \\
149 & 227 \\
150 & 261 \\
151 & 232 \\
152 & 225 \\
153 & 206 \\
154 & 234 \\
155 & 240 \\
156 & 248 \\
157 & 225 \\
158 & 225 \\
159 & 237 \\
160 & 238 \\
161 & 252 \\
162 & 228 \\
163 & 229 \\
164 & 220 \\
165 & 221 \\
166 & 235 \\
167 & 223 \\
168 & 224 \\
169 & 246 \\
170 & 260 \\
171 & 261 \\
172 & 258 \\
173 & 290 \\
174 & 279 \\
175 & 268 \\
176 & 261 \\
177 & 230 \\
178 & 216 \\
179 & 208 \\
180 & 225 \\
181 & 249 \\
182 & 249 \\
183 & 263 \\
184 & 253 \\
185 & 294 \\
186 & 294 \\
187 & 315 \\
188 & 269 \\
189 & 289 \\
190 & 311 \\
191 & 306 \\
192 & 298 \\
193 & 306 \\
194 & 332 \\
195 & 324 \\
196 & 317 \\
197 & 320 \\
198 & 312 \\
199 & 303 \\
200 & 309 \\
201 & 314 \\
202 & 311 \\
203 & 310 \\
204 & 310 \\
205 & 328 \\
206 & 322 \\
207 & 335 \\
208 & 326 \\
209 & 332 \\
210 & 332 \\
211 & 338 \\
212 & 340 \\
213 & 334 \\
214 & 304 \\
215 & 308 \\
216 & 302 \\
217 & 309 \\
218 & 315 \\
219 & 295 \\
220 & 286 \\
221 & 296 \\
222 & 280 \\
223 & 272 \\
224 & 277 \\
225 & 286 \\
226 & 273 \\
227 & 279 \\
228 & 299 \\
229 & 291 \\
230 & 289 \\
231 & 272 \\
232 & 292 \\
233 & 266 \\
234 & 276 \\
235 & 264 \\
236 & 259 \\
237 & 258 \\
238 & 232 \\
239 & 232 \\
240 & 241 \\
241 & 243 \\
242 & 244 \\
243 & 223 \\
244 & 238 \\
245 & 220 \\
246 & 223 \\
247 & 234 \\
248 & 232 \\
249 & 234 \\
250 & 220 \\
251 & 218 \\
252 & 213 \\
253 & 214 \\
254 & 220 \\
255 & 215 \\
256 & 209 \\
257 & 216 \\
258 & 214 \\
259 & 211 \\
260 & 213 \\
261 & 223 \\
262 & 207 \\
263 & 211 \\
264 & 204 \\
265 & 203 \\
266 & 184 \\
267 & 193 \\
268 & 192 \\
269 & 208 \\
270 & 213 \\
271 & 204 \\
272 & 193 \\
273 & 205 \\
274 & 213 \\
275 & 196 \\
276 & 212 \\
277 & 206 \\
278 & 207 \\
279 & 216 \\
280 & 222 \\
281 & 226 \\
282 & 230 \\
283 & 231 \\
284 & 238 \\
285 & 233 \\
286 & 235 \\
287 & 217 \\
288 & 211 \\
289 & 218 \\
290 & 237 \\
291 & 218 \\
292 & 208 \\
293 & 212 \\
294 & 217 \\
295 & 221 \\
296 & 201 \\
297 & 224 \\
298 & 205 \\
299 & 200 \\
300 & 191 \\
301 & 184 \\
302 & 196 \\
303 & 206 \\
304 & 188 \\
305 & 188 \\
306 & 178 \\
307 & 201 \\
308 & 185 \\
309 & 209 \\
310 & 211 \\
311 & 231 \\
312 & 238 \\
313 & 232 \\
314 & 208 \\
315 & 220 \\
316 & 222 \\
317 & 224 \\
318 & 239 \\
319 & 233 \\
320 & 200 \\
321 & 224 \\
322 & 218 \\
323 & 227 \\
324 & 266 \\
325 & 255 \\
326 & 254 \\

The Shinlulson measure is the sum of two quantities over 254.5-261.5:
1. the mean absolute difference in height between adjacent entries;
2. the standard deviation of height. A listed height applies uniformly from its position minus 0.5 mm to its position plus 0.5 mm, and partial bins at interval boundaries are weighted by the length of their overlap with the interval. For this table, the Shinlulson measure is 9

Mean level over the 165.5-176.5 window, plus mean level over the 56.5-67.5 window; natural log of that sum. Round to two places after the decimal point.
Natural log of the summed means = 6.04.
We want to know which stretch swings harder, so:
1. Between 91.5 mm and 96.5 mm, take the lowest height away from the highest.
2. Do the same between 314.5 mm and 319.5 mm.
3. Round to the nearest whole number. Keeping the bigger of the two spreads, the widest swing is 30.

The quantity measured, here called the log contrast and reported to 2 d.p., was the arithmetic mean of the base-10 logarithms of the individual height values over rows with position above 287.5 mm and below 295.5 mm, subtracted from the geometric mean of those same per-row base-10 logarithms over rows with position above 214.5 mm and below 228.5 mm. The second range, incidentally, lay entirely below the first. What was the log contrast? 0.13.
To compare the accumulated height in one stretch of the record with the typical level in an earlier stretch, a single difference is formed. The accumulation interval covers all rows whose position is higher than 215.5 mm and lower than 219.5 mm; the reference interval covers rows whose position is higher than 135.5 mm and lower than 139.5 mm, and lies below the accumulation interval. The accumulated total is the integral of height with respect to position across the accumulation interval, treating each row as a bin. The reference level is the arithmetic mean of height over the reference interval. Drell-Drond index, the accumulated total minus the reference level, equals 1000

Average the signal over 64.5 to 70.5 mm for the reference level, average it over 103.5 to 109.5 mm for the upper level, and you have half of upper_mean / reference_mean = 1.10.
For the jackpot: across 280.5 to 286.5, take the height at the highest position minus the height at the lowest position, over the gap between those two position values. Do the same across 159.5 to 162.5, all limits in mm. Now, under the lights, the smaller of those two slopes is -5.0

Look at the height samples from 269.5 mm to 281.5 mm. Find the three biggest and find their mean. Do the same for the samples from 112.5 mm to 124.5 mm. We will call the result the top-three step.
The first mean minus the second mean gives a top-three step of -34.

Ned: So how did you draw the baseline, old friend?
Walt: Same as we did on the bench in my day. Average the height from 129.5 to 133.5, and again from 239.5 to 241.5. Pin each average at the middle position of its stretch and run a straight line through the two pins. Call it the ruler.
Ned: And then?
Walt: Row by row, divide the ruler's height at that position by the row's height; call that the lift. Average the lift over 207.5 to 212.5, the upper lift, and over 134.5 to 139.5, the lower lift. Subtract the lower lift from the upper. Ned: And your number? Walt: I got -0.36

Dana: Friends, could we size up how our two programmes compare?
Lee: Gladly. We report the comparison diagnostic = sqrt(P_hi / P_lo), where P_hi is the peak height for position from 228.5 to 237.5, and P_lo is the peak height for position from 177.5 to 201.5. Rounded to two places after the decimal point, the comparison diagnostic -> 0.94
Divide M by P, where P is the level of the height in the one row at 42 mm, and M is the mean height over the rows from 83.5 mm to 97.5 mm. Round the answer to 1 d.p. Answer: 1.0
